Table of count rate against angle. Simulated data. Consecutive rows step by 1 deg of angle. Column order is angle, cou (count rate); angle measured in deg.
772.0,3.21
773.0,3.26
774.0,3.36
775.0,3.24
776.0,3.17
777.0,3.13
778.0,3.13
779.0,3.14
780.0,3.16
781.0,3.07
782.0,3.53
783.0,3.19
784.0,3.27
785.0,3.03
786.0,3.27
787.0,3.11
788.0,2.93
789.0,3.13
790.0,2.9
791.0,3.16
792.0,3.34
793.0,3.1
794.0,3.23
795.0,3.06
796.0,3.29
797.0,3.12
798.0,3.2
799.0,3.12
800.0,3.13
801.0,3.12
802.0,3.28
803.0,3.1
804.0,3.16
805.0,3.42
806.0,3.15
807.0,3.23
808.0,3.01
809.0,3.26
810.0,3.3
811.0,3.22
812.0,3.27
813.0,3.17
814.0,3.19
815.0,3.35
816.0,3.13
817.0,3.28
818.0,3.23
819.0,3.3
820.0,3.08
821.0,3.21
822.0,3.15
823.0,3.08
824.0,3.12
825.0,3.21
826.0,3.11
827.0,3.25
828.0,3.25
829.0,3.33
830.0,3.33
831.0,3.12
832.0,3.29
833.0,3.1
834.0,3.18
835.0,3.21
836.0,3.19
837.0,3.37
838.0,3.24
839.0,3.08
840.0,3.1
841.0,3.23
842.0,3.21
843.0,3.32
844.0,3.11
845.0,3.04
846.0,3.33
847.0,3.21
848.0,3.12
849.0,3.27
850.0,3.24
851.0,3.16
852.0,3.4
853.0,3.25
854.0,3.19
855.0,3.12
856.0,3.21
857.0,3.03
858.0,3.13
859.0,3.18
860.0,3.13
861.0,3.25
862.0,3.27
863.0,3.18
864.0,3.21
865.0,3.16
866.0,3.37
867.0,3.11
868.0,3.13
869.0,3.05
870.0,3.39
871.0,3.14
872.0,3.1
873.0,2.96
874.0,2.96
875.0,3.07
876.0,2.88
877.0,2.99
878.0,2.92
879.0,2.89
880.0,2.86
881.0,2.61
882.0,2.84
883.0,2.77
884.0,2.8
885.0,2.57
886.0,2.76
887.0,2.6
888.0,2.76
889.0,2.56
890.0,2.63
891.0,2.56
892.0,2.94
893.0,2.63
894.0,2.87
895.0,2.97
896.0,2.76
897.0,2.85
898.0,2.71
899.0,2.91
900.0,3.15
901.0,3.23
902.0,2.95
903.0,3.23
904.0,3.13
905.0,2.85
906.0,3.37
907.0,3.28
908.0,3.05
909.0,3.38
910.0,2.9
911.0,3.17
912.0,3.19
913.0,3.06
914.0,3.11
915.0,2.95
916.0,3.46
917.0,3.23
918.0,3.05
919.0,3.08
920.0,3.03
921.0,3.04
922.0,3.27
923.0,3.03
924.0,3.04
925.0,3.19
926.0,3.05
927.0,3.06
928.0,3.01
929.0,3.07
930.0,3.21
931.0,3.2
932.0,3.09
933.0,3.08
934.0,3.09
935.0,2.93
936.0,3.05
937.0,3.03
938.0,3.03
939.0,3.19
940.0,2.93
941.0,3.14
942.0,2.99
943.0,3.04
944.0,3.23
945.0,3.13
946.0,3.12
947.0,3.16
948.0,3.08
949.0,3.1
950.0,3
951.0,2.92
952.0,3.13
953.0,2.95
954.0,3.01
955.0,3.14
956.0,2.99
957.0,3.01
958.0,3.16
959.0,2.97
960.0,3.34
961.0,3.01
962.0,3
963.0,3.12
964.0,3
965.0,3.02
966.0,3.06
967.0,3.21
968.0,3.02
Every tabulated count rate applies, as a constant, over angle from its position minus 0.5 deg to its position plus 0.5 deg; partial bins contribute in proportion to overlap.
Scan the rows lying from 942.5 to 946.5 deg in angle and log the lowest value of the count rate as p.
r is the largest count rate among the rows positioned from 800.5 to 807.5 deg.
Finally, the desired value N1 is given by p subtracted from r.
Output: 0.38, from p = 3.04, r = 3.42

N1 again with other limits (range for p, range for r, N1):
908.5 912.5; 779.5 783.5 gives 0.63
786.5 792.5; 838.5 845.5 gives 0.42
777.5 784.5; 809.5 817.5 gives 0.28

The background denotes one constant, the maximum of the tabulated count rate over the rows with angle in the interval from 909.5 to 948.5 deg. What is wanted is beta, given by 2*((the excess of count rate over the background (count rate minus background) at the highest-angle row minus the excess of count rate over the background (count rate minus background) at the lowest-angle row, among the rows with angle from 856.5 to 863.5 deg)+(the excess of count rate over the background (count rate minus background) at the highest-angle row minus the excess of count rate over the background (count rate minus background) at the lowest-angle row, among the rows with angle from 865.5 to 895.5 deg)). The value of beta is -0.50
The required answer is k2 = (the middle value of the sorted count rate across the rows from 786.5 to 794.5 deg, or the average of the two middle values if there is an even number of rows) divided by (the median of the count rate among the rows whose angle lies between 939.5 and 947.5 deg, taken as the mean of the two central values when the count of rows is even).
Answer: 1.00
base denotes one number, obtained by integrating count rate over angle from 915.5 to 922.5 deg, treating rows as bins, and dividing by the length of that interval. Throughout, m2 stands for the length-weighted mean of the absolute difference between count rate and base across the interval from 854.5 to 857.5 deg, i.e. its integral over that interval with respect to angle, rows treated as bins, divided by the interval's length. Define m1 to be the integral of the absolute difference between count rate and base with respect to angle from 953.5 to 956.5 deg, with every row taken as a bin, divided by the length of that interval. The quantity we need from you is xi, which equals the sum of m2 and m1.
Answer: 0.19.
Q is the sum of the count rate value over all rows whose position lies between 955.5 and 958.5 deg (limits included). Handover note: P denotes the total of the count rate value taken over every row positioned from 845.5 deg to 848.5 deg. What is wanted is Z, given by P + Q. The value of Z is 18.8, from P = 9.66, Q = 9.2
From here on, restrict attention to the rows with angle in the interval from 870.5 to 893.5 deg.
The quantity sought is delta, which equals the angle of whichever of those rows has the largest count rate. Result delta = 871.0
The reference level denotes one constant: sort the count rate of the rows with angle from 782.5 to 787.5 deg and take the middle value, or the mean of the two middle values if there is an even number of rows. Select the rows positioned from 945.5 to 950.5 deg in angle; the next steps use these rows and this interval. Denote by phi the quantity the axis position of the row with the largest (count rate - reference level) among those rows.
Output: 947.0 deg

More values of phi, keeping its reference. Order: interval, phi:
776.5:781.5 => 780.0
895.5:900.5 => 900.0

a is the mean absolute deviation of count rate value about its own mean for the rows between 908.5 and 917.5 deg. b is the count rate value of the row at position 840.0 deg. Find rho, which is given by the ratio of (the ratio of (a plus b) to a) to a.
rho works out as 168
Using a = 0.139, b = 3.1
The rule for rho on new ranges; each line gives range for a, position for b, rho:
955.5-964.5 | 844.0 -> 368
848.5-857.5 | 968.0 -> 571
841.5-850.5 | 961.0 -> 520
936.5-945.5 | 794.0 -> 479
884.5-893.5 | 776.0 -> 318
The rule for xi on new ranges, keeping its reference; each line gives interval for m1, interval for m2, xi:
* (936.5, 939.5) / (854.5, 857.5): 0.17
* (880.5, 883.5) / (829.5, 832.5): 0.54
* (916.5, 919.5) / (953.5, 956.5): 0.21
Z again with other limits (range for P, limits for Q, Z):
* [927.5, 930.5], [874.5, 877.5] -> 18.2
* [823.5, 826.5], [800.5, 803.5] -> 18.9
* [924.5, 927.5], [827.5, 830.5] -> 19.2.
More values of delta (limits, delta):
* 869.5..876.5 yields 870.0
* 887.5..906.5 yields 906.0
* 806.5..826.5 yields 815.0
